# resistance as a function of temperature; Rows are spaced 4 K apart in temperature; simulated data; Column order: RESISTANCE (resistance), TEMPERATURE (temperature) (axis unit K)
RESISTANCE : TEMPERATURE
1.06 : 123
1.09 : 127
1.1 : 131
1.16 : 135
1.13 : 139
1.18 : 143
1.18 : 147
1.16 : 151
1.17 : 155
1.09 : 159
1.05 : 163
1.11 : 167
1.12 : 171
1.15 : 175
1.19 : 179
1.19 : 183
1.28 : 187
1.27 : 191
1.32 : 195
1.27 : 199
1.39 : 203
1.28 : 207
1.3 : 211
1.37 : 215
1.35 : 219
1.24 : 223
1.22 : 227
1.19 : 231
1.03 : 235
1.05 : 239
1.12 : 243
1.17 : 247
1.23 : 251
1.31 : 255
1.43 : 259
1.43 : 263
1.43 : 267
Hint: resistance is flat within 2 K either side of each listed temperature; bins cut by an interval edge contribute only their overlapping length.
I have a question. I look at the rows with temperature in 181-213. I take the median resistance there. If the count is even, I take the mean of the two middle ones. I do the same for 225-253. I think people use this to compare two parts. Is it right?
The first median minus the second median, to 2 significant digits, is 0.11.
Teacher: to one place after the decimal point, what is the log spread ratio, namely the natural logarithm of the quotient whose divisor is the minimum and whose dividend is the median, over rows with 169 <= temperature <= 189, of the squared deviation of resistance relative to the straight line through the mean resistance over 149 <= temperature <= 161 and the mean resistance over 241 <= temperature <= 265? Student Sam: 1.4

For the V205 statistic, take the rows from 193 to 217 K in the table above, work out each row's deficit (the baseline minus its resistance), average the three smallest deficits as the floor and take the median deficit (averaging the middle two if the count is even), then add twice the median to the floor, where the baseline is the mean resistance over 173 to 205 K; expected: -0.21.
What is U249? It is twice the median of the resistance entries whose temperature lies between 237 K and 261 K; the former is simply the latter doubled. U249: 2.40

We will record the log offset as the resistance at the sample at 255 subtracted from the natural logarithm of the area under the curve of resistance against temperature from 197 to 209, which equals 1.45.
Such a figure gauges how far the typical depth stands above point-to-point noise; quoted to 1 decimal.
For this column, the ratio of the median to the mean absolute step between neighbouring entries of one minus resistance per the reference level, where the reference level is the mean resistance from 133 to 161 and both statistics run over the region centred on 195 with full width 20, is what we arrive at -2.2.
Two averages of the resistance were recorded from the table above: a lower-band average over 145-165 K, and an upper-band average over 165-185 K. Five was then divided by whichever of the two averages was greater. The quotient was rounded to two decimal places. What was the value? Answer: 4.34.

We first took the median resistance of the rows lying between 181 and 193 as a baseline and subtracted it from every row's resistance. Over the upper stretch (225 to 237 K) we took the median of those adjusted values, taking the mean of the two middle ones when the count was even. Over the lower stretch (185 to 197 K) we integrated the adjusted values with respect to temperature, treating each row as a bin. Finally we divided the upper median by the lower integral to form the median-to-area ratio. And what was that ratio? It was -0.33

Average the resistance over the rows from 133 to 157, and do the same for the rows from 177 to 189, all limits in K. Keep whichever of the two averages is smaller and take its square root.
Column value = 1.08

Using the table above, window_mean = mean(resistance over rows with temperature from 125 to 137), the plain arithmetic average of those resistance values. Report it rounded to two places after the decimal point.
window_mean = 1.12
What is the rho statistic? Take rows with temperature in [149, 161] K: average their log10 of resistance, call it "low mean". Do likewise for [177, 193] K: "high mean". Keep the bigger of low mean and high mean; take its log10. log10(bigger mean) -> -1.0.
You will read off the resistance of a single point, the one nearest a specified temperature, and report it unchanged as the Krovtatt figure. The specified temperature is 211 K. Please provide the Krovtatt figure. 1.3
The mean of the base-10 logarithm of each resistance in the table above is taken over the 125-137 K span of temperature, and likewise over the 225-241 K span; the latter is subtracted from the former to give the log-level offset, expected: 0.00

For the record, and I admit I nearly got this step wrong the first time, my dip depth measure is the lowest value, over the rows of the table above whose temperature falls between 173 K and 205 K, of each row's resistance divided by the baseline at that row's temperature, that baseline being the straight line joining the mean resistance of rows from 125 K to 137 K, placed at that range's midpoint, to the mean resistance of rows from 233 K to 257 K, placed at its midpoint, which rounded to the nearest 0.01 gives 1.02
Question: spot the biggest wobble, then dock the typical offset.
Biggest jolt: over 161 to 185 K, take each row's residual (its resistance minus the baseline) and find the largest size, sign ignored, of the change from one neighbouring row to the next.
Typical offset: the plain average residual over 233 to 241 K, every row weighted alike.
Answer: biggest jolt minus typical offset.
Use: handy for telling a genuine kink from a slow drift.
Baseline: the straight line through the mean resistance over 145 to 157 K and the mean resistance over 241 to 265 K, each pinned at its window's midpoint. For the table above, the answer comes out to 0.28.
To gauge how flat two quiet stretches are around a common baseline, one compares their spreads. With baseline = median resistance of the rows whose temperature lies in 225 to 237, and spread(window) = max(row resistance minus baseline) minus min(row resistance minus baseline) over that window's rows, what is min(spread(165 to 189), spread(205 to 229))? 0.15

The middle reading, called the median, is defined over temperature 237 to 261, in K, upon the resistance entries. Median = 1.20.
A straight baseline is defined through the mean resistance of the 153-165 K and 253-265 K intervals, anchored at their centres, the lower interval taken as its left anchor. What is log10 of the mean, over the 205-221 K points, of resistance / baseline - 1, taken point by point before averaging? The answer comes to -1.28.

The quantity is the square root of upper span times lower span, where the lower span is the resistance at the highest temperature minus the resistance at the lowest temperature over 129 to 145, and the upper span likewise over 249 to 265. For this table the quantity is 0.1265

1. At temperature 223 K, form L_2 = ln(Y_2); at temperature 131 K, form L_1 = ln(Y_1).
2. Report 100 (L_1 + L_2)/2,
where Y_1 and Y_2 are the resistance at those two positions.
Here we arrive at 15.5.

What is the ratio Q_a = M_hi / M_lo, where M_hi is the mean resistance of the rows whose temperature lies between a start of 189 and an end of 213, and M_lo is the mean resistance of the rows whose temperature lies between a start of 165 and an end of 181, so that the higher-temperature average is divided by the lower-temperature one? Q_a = 1.14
